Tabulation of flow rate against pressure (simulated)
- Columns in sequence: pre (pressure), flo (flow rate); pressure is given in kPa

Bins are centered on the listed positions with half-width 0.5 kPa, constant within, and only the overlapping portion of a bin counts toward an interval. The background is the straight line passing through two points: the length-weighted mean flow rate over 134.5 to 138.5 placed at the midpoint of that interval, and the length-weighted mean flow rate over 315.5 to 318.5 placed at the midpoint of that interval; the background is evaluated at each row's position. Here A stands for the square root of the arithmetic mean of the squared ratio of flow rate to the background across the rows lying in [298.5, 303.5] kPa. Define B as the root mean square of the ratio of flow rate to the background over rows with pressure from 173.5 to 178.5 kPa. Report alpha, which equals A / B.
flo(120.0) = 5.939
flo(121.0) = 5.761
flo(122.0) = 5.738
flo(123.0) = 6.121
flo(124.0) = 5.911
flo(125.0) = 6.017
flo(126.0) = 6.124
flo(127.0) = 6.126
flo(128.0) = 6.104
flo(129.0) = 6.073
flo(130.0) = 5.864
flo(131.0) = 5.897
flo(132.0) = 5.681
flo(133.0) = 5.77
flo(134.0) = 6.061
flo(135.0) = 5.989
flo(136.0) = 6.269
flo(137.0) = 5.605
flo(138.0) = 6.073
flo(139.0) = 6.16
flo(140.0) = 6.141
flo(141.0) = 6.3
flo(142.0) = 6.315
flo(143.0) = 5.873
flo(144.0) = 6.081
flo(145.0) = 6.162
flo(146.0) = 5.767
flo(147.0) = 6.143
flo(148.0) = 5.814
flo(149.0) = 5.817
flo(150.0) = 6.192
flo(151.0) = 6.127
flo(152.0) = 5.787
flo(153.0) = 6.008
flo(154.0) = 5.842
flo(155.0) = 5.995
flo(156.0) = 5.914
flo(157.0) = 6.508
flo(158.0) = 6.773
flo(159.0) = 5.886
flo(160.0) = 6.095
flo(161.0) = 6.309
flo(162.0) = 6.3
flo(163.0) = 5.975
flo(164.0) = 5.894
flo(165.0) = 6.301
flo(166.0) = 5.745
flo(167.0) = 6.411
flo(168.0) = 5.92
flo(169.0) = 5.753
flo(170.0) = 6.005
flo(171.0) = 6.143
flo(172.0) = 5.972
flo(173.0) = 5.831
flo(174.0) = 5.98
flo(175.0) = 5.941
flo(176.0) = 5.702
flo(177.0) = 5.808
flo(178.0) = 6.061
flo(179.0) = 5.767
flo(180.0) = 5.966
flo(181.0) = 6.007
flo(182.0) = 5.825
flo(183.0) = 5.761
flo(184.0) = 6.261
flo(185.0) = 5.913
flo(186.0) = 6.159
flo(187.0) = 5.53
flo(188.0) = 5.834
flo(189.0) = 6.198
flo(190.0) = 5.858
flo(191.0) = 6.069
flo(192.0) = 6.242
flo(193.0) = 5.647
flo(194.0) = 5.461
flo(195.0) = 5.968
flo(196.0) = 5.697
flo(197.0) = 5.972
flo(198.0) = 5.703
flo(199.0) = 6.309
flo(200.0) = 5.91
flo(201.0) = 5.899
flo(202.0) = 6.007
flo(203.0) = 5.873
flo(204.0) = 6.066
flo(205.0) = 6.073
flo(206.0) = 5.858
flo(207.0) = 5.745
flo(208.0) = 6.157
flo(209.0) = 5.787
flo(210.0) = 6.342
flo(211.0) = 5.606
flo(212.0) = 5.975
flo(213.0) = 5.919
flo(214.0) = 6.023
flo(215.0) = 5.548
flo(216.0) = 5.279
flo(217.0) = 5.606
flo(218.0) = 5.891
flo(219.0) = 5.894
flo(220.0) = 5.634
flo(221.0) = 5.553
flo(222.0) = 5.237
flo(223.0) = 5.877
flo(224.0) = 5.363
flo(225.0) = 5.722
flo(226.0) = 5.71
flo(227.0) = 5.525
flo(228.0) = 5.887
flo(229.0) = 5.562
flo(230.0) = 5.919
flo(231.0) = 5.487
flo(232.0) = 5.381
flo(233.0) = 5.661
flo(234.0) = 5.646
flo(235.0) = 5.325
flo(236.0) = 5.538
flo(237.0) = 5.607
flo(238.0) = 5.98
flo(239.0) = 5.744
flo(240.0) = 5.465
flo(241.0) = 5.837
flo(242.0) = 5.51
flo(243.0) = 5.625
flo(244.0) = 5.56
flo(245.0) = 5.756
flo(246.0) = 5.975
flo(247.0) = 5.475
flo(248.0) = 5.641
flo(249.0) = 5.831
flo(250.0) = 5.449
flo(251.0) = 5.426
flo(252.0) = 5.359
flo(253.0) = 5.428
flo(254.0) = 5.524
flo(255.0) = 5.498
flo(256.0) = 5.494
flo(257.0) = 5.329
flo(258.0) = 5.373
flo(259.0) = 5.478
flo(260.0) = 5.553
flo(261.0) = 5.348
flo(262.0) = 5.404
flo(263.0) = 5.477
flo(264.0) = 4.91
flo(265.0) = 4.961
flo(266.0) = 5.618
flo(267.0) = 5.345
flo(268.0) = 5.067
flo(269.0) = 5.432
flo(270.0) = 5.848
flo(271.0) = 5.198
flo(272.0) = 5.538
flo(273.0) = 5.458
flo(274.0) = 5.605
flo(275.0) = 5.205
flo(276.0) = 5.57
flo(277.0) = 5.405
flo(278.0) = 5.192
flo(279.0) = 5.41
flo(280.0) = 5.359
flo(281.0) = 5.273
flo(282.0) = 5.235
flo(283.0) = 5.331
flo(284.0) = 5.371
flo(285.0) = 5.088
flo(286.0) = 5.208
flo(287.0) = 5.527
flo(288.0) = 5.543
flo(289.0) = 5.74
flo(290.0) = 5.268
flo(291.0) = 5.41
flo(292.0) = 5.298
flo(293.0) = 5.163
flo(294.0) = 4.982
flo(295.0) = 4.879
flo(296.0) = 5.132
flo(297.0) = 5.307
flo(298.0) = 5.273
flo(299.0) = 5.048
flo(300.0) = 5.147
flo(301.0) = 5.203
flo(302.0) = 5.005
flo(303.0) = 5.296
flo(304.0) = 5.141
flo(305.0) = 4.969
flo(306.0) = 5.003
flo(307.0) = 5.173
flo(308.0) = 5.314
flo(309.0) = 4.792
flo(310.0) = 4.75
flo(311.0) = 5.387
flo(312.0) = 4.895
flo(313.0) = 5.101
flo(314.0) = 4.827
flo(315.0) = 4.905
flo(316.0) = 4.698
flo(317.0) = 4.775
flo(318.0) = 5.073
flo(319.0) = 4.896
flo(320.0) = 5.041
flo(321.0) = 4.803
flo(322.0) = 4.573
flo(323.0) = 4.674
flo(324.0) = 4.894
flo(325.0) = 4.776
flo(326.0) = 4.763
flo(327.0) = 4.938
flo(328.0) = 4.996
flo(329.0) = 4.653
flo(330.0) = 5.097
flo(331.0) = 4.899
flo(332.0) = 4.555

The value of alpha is 1.01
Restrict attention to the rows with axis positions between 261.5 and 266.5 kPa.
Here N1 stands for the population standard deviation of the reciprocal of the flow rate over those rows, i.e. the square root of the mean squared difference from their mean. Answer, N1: 0.0104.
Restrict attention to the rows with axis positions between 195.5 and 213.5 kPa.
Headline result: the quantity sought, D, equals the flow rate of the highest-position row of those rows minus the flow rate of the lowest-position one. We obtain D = 0.2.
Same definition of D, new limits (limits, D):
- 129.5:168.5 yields 0.1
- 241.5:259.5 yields 0.0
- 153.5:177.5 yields 0.0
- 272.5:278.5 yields -0.3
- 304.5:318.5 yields 0.1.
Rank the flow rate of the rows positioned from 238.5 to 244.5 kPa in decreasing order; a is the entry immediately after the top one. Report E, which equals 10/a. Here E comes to 1.74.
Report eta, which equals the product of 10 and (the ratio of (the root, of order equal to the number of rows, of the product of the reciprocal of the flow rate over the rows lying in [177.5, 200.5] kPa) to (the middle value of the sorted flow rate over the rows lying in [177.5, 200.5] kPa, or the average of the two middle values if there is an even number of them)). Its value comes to 0.29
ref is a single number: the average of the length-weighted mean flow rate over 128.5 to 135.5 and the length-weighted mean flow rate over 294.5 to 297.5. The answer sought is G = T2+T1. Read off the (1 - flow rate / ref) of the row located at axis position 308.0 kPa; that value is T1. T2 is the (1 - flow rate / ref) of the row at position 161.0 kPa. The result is -0.11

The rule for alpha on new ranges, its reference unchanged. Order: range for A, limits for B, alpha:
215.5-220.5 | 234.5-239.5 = 0.98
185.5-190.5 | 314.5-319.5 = 1.04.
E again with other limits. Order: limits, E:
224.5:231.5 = 1.70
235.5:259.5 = 1.67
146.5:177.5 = 1.54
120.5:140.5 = 1.62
